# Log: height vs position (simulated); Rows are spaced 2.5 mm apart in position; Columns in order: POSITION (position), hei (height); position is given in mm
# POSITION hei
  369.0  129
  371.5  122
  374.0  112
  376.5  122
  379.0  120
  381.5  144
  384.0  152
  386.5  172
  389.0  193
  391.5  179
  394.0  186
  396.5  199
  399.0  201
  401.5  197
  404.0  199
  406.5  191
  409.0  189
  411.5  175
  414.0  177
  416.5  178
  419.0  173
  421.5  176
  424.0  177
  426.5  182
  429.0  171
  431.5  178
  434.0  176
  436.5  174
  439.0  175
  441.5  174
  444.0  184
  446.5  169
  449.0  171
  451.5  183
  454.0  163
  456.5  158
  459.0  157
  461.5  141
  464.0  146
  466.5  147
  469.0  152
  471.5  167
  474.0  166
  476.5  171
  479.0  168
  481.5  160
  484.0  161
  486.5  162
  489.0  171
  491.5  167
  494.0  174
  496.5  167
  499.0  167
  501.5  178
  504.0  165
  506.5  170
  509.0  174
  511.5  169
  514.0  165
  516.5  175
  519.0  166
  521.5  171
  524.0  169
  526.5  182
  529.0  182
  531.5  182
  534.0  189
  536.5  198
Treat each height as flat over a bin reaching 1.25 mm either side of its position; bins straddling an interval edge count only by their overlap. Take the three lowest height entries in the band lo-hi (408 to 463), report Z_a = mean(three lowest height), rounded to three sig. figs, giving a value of 152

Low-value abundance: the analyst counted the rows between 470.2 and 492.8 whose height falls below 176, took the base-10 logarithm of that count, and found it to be 0.95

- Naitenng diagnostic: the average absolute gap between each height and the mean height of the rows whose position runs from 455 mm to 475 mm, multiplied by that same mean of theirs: 1195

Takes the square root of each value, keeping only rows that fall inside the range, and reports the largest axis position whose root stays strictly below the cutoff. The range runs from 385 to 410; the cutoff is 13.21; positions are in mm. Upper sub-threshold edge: 386.5 mm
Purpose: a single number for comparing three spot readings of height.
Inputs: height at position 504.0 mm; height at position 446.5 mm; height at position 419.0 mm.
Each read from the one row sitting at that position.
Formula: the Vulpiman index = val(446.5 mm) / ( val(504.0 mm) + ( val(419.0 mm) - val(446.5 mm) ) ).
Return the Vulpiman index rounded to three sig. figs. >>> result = 1.00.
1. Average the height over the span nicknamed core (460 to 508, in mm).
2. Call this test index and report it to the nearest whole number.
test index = 163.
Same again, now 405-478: 170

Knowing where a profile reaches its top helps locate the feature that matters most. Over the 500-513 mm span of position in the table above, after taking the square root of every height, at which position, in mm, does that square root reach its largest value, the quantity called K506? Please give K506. 501.5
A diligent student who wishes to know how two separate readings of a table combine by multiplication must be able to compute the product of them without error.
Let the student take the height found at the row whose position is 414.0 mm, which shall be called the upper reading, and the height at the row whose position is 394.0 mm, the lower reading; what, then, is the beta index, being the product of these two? 32922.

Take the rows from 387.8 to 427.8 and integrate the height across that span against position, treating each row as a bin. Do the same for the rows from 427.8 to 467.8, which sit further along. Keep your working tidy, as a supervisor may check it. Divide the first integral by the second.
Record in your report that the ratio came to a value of 1.11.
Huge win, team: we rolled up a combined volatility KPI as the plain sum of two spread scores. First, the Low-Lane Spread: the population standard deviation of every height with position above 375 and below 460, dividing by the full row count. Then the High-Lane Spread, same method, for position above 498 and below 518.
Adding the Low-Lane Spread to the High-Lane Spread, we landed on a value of 23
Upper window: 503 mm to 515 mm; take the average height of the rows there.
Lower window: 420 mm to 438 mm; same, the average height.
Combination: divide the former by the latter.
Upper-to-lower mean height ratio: 0.96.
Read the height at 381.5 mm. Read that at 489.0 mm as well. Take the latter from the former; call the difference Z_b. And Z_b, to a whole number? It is -27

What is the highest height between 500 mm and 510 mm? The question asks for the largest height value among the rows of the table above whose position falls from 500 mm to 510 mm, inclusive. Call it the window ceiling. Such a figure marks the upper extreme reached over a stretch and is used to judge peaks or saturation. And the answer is 178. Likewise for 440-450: 184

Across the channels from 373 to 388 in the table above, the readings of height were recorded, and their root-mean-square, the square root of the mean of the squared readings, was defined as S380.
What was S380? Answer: 139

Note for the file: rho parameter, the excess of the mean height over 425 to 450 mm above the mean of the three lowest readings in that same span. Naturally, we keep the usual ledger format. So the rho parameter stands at 5.1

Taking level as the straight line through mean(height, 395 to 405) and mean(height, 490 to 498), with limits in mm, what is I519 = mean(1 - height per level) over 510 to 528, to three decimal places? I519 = -0.060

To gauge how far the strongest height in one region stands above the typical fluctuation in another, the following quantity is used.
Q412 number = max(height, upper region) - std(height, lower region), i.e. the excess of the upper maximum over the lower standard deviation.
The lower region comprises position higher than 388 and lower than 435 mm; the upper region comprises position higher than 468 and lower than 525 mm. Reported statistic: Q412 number 168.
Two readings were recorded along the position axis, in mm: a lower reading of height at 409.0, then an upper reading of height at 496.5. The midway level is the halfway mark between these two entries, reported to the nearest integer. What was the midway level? 178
